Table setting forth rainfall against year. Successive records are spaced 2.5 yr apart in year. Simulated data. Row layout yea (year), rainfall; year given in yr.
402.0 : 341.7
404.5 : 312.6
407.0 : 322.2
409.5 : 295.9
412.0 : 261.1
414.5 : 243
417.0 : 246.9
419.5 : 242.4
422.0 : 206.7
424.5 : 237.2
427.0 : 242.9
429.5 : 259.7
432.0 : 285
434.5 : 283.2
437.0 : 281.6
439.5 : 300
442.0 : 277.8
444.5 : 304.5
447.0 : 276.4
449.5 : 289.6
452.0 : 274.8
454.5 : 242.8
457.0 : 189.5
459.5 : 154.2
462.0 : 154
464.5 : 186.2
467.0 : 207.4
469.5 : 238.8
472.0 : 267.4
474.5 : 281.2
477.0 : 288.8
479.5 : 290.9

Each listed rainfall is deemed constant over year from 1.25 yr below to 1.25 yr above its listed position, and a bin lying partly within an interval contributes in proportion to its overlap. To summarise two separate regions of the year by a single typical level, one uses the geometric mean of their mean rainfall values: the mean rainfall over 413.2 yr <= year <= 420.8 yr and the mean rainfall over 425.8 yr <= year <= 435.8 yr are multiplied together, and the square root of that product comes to 256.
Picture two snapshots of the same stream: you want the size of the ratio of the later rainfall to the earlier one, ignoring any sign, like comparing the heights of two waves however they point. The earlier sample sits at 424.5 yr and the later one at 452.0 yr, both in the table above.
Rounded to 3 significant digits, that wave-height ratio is 1.16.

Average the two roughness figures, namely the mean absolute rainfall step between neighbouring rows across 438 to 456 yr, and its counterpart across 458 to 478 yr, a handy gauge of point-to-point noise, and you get 21.1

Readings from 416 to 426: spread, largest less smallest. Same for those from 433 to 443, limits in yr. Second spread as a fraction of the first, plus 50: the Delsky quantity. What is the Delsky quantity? 50.6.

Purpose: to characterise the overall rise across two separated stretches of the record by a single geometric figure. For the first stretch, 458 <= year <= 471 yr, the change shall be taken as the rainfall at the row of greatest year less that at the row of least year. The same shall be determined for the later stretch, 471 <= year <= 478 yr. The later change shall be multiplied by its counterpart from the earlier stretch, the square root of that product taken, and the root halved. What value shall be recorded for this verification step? 21.3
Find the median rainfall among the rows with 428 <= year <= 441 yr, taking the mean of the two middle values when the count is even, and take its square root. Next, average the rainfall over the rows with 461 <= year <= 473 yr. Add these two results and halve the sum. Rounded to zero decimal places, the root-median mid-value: 114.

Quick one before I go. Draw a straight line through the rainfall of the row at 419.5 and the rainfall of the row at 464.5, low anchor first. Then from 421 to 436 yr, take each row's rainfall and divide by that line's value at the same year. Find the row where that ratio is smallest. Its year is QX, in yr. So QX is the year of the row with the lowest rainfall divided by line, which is 422.0 yr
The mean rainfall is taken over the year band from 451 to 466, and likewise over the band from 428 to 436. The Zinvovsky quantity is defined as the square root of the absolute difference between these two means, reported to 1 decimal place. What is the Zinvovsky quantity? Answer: 8.7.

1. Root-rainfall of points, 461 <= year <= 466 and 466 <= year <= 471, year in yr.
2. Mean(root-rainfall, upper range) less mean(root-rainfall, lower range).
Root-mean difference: 1.9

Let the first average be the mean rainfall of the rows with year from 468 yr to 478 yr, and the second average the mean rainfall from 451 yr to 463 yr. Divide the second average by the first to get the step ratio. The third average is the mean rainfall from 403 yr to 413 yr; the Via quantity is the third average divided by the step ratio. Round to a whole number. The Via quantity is 395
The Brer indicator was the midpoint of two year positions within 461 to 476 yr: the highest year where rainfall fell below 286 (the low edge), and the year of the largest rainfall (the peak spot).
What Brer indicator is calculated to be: 474.5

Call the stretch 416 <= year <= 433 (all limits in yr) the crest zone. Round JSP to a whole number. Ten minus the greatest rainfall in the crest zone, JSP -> -275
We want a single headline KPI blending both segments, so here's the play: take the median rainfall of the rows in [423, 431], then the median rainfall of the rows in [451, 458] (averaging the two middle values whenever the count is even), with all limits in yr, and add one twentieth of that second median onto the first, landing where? 255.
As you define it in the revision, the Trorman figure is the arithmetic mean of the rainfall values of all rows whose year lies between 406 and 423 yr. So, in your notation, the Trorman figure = 260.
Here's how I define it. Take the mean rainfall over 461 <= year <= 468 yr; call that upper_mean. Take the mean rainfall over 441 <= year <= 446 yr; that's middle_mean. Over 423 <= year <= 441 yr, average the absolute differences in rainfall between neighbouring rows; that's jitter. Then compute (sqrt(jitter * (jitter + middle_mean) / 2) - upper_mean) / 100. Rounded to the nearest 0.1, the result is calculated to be -1.4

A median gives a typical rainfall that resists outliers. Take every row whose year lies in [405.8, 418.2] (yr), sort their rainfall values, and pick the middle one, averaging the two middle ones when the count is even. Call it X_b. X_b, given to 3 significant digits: 261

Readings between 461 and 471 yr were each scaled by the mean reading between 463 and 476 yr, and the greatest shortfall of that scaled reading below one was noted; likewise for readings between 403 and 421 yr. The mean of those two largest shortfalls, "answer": 0.16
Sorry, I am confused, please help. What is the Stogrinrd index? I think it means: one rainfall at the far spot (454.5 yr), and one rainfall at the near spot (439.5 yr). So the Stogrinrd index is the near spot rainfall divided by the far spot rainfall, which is 1.24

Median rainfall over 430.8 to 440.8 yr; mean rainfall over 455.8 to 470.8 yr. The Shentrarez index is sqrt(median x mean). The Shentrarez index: 231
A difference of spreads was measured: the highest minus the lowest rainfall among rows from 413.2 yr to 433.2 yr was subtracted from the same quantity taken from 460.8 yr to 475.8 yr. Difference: 49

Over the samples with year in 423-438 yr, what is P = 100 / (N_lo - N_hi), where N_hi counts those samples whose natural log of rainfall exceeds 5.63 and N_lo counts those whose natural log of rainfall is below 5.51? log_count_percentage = -100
